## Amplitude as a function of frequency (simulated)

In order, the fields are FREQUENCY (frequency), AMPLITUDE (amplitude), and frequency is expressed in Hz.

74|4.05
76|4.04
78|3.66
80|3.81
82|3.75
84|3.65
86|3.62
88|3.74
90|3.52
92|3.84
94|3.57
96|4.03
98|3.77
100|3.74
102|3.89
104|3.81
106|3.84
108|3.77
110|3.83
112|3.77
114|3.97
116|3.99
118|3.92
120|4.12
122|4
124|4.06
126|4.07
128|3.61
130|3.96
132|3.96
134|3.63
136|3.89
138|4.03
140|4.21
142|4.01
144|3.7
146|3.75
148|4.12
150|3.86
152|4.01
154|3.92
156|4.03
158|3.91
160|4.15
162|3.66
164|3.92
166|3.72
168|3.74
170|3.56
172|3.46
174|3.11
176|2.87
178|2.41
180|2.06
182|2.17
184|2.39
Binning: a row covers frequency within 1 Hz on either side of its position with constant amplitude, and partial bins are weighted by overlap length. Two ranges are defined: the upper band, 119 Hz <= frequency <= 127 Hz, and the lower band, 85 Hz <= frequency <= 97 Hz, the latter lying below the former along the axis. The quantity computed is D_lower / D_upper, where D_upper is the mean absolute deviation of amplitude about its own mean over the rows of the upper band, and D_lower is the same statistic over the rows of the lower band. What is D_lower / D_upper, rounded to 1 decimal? 4.6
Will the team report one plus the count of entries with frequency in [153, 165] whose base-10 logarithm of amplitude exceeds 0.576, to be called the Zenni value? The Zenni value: 6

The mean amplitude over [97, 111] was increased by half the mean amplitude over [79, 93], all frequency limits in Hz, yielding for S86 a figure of 5.66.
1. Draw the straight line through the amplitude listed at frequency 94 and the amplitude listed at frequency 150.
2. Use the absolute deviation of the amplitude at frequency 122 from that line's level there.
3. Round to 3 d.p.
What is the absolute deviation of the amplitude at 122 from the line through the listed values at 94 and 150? 0.285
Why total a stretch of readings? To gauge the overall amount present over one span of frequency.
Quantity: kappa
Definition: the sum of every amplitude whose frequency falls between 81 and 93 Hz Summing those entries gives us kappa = 22.1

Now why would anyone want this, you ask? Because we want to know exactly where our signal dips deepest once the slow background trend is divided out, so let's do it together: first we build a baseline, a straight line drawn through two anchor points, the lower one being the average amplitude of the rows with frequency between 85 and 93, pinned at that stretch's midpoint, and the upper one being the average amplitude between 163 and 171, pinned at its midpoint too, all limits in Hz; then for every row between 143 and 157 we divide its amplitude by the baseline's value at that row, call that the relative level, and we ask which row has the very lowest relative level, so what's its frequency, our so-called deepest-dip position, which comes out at 144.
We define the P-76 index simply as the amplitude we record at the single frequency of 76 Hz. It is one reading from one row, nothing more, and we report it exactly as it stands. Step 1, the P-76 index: 4.04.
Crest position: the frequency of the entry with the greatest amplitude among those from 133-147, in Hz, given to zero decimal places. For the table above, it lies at 140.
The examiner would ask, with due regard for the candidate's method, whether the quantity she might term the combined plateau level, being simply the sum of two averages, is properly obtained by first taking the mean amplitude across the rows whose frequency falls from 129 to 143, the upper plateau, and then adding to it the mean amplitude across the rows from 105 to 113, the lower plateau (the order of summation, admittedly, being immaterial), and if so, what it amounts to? 7.76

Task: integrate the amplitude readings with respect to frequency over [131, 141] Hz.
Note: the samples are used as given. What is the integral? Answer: 39.4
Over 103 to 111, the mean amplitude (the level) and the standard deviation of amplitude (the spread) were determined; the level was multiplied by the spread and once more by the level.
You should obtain 0.4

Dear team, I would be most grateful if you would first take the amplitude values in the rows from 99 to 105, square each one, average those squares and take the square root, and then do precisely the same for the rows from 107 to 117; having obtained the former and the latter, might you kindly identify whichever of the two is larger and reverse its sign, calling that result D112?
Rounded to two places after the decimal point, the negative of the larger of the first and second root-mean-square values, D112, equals -3.87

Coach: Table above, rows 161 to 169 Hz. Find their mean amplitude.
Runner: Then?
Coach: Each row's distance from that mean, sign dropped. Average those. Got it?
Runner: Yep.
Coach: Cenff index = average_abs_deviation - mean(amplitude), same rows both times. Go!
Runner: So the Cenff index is -3.68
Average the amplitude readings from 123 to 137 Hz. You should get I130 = 3.88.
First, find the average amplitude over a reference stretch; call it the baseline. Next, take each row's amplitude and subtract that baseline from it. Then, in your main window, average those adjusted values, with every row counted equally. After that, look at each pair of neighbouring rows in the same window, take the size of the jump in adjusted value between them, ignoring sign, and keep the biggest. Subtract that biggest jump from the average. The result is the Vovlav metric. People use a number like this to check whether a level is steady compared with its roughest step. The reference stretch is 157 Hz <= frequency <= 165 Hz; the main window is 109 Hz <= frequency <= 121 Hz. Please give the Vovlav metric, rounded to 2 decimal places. -0.18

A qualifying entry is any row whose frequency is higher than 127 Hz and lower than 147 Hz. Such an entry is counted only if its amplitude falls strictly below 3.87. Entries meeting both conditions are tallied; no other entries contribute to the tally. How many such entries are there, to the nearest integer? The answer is 4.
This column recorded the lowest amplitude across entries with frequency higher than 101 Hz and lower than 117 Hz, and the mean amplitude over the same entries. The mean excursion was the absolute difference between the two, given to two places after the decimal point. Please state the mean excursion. 0.09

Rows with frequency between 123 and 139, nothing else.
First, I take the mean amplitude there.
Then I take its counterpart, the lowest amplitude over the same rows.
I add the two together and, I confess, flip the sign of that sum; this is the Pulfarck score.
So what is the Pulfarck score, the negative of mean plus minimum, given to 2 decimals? -7.51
